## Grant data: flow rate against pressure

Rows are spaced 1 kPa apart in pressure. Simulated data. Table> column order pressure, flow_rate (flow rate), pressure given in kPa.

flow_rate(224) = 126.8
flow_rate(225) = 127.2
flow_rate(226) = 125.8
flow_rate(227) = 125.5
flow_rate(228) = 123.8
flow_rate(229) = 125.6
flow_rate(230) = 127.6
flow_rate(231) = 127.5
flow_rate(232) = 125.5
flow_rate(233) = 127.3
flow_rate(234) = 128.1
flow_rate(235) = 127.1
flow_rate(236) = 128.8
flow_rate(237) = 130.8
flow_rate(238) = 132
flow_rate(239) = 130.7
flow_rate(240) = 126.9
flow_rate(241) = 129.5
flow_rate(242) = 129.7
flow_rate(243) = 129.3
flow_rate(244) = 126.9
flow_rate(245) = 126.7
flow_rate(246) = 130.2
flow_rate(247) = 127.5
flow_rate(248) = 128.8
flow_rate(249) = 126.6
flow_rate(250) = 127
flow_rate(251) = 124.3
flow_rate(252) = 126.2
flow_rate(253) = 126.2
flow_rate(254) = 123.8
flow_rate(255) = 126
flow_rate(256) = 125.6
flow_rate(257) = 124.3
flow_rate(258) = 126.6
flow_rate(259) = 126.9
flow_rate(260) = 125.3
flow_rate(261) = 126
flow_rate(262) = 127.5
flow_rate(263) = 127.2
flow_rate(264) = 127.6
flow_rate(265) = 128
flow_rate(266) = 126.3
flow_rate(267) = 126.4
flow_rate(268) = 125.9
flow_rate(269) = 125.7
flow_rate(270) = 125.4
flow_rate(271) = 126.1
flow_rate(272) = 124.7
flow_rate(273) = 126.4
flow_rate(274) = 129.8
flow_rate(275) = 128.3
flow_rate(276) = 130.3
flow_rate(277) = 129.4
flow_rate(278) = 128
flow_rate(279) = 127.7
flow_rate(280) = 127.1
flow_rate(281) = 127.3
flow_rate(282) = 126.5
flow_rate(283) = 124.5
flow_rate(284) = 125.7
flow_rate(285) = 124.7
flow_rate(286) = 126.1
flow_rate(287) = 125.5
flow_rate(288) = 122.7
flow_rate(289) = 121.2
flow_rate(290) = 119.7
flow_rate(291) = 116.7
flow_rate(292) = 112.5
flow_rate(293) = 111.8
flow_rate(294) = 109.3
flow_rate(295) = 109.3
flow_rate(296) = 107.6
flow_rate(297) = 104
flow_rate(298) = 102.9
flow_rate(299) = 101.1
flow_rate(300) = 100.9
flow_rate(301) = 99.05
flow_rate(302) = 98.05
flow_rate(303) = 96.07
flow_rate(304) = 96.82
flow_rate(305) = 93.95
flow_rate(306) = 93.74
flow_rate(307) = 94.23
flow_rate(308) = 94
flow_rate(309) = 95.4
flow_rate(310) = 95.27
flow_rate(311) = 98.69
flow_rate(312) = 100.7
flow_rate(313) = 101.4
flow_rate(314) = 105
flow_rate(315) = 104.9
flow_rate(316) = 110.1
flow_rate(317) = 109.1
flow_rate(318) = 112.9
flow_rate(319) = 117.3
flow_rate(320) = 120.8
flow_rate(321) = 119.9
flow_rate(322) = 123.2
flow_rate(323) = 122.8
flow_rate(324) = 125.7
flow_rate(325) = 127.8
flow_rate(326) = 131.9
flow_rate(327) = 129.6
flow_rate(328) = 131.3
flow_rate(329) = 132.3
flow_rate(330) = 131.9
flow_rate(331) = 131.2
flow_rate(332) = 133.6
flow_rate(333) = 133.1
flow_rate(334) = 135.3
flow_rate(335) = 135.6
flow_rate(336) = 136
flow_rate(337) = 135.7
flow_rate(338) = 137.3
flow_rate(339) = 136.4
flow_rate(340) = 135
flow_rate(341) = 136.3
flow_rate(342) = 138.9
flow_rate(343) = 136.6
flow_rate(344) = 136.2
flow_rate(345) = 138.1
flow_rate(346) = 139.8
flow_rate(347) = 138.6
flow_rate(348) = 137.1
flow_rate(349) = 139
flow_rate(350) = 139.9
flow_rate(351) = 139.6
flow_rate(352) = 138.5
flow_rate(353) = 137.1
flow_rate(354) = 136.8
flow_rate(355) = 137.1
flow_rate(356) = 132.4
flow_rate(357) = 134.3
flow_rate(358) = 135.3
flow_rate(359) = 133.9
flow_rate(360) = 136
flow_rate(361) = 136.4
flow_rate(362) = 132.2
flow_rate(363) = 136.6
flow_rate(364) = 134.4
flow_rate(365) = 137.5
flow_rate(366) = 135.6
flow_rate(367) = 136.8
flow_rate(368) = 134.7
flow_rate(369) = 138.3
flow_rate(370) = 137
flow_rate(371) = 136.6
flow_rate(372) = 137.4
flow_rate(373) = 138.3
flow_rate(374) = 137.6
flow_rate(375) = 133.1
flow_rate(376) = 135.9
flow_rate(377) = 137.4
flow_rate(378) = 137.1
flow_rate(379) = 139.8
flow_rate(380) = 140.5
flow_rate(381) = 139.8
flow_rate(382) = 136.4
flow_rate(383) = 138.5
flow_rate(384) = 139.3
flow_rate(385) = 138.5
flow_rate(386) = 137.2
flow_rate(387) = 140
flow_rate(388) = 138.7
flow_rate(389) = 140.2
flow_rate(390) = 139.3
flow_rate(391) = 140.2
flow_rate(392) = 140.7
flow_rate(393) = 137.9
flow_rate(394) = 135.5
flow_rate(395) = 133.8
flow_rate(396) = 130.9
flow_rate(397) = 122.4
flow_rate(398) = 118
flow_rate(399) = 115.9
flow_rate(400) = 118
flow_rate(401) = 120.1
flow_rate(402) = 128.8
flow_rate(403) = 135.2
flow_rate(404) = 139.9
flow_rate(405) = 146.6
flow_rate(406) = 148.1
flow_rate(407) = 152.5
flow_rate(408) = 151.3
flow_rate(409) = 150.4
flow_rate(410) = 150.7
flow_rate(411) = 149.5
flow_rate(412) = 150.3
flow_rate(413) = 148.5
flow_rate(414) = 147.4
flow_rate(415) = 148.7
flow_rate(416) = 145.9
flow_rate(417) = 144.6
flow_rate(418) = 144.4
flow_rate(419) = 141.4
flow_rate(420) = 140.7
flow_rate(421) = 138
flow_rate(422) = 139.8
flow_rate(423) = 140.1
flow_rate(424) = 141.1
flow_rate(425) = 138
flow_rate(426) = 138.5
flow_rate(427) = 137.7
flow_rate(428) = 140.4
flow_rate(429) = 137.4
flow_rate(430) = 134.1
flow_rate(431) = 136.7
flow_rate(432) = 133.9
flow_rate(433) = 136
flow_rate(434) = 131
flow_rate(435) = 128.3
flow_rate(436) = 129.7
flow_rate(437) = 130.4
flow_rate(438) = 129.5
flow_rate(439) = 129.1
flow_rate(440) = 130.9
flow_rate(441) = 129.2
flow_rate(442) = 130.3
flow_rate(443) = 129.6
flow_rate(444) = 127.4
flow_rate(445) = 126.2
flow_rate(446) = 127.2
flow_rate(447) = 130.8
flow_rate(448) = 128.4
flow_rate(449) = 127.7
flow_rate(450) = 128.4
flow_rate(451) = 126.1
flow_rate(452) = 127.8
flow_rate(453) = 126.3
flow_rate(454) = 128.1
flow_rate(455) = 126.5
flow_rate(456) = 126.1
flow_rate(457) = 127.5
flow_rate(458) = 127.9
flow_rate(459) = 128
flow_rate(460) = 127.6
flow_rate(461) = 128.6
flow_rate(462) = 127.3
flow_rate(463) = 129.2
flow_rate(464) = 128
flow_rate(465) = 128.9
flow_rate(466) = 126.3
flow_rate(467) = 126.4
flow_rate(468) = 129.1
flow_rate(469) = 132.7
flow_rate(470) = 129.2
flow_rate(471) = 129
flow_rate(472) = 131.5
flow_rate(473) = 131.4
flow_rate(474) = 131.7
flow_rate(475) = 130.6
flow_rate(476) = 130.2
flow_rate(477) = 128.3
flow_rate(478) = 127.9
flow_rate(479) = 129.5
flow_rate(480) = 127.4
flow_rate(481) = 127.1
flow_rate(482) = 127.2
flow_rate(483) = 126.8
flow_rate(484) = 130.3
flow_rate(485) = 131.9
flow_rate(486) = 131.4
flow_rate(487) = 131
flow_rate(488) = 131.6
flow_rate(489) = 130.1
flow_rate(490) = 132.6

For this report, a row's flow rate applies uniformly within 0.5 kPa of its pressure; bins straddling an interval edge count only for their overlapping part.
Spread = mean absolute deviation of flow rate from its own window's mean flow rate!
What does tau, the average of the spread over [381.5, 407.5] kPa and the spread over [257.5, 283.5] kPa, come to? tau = 4.1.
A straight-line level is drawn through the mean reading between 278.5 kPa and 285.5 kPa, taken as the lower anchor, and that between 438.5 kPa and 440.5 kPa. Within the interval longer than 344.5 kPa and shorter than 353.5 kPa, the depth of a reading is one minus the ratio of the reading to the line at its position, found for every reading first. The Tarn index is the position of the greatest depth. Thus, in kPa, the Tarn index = 353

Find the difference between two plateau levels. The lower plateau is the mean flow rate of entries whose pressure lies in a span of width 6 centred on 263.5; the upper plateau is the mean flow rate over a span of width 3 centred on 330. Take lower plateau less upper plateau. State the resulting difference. -4.7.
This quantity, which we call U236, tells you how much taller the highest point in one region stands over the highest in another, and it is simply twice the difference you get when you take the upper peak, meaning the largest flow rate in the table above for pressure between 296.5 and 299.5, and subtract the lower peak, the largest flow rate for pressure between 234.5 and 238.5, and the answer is -56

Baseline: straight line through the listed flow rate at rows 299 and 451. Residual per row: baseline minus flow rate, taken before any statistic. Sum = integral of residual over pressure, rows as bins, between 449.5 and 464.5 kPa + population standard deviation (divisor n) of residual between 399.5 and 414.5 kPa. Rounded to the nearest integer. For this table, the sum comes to 4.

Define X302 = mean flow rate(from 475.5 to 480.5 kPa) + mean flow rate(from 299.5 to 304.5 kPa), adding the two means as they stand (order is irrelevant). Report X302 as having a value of 227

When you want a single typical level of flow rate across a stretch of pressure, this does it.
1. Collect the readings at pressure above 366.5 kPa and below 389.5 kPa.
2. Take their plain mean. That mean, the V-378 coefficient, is 138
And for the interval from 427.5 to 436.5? 134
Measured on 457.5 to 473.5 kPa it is 129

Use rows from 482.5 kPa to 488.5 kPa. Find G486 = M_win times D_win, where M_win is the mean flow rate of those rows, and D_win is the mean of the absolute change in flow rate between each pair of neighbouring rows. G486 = 172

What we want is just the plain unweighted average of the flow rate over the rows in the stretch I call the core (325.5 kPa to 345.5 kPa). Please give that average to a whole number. 135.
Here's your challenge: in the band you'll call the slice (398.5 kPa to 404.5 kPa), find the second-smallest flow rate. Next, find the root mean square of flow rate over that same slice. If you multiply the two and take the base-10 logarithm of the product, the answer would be 4.17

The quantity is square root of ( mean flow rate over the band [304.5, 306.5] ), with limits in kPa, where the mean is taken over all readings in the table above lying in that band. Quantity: 9.7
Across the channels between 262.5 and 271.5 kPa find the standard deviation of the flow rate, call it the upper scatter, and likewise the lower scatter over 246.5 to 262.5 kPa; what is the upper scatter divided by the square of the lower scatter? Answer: 0.52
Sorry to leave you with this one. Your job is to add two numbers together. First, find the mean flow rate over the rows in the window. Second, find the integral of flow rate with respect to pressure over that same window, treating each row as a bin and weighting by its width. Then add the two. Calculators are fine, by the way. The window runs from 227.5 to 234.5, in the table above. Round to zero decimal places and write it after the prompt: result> 1012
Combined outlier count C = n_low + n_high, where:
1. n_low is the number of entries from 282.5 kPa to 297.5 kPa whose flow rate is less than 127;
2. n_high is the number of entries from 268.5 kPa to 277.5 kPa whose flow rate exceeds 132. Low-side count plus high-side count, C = 15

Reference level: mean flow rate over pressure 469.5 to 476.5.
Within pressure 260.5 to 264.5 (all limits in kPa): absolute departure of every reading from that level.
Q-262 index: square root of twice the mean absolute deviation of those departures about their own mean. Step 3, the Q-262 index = 1.04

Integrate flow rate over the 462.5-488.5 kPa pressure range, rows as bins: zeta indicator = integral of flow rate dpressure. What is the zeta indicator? 3365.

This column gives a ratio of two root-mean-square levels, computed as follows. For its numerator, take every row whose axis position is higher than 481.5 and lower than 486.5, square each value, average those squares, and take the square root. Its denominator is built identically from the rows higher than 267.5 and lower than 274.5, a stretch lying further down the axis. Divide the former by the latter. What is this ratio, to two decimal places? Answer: 1.03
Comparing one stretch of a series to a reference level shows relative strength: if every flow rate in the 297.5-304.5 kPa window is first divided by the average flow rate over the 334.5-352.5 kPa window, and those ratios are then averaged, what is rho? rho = 0.722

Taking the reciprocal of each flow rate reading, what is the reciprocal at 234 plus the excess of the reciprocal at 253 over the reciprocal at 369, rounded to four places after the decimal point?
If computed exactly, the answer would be 0.0085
